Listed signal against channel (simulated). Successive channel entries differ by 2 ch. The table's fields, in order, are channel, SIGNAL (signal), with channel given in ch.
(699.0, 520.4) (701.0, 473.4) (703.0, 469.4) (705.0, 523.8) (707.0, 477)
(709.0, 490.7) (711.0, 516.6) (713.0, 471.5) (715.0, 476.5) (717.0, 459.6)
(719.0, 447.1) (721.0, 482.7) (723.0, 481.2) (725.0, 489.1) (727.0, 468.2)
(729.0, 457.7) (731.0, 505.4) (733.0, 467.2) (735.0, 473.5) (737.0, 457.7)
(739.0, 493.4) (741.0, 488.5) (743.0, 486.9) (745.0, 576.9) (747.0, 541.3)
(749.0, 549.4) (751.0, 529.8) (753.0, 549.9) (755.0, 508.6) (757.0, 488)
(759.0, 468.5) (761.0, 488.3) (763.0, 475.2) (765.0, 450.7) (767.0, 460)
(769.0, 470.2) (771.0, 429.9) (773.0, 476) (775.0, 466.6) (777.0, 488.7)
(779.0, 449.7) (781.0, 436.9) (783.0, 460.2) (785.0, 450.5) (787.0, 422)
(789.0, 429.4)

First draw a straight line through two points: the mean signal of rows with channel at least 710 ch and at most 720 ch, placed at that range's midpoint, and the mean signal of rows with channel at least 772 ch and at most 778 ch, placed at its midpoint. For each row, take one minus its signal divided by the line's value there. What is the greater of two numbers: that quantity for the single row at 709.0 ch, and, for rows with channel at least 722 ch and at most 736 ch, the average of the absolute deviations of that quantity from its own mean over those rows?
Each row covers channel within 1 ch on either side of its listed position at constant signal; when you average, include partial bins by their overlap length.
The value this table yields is 0.026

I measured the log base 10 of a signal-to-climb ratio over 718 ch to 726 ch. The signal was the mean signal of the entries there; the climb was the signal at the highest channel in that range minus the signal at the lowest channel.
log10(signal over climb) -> 1.1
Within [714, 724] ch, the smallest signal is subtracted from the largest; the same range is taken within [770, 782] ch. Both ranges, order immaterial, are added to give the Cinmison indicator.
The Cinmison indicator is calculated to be 94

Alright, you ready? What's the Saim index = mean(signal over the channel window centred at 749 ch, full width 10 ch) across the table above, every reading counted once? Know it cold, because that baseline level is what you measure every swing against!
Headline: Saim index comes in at 549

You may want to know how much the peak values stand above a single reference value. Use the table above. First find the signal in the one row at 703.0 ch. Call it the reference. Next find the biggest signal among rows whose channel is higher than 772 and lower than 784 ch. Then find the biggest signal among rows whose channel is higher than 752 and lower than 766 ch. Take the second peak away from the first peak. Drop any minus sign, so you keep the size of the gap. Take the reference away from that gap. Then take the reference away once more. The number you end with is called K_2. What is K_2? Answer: -878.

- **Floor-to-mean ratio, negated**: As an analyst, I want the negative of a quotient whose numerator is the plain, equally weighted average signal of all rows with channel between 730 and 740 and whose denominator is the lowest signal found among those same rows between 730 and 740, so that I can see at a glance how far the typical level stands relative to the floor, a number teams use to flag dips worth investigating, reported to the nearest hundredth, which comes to -1.05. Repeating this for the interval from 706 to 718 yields -1.05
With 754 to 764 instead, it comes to -1.04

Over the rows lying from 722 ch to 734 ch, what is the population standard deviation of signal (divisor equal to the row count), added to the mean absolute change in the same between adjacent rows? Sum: 41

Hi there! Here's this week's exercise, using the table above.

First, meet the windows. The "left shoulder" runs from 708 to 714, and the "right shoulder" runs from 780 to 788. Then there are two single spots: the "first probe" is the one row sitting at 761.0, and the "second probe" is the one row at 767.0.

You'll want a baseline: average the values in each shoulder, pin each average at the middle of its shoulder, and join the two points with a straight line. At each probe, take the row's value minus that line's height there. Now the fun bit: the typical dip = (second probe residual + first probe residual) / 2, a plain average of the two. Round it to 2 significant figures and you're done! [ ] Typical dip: 18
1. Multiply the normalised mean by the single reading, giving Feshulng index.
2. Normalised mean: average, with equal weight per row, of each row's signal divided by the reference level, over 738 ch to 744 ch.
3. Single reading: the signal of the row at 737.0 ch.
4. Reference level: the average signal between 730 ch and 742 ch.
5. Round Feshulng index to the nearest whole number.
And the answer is 466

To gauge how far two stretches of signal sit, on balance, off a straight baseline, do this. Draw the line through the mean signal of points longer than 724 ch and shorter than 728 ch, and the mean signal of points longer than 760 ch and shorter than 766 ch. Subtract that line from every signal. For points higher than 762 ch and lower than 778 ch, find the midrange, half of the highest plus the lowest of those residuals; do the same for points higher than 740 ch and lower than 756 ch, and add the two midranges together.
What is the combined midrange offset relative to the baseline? 47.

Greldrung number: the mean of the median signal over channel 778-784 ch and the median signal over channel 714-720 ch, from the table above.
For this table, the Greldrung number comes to 455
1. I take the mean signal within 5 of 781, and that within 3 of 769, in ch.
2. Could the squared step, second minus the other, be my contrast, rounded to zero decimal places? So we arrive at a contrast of 15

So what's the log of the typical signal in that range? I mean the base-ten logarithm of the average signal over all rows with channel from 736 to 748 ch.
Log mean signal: 2.71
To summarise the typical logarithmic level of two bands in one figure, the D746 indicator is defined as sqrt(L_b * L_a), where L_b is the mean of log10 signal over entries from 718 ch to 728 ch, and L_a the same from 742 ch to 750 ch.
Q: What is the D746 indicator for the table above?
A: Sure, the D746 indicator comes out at 2.703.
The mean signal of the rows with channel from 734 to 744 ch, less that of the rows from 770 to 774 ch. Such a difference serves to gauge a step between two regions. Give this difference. 27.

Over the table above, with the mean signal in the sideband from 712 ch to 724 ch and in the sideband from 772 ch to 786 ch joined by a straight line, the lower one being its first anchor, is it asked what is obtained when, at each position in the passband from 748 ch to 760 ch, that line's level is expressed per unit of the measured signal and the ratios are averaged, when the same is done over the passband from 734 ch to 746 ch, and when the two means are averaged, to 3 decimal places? 0.925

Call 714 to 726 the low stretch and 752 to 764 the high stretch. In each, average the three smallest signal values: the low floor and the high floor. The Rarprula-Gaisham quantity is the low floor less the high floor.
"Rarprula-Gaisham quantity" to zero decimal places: -16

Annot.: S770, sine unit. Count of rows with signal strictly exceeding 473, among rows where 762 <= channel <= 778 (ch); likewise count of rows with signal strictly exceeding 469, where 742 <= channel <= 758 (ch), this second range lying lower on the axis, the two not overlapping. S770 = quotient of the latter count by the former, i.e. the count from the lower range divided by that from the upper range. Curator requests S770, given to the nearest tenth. 2.7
